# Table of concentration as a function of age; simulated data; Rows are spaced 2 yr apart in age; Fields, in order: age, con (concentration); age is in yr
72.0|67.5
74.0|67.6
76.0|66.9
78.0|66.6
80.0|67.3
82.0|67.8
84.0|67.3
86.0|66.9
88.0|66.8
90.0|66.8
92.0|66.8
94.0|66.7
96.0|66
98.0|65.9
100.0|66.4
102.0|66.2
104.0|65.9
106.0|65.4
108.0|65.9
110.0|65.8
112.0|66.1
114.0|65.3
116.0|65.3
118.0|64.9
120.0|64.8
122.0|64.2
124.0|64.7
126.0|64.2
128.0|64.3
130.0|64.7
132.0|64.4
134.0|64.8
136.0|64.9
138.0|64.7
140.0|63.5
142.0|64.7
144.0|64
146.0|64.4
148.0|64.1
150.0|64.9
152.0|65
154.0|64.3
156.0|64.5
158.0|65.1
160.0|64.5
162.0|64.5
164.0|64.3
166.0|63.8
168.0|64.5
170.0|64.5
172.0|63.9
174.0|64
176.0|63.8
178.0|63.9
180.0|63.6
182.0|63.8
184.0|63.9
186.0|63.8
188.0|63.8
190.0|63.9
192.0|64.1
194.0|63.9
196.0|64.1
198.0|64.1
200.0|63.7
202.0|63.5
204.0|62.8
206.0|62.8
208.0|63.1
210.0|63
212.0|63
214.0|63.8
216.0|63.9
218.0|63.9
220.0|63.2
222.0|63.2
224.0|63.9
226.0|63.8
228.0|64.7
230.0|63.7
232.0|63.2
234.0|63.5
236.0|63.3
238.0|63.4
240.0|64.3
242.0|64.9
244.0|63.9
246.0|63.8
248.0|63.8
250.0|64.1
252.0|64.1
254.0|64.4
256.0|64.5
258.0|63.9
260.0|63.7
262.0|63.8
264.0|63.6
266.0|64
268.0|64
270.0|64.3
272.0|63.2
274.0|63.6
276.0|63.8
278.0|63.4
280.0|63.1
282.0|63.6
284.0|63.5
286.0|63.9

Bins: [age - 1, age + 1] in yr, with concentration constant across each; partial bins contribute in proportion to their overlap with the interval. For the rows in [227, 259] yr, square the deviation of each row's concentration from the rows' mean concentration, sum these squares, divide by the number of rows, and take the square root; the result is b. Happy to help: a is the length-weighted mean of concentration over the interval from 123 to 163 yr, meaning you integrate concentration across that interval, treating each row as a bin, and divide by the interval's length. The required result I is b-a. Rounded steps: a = 64.5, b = 0.483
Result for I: -64.0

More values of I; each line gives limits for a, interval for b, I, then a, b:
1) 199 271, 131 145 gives -63.3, 63.7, 0.471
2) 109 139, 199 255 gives -64.3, 64.9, 0.529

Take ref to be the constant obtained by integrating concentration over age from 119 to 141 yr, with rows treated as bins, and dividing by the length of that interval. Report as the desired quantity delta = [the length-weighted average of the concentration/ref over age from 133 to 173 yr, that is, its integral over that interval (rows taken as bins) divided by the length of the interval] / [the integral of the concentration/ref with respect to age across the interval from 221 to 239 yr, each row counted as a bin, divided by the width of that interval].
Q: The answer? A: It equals 1.01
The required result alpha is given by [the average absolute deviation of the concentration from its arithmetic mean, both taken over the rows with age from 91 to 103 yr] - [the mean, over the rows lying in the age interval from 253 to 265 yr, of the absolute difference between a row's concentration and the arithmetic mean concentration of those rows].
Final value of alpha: -0.01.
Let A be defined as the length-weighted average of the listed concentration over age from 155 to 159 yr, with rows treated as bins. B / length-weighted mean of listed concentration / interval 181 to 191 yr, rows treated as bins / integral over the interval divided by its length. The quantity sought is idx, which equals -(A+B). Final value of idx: -129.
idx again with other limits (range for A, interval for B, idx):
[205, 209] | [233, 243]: -127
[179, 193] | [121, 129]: -128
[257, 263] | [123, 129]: -128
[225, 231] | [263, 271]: -128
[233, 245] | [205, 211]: -127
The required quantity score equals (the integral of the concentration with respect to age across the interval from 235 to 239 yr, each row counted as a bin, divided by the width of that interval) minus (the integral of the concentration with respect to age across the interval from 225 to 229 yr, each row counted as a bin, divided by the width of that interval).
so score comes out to -0.9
